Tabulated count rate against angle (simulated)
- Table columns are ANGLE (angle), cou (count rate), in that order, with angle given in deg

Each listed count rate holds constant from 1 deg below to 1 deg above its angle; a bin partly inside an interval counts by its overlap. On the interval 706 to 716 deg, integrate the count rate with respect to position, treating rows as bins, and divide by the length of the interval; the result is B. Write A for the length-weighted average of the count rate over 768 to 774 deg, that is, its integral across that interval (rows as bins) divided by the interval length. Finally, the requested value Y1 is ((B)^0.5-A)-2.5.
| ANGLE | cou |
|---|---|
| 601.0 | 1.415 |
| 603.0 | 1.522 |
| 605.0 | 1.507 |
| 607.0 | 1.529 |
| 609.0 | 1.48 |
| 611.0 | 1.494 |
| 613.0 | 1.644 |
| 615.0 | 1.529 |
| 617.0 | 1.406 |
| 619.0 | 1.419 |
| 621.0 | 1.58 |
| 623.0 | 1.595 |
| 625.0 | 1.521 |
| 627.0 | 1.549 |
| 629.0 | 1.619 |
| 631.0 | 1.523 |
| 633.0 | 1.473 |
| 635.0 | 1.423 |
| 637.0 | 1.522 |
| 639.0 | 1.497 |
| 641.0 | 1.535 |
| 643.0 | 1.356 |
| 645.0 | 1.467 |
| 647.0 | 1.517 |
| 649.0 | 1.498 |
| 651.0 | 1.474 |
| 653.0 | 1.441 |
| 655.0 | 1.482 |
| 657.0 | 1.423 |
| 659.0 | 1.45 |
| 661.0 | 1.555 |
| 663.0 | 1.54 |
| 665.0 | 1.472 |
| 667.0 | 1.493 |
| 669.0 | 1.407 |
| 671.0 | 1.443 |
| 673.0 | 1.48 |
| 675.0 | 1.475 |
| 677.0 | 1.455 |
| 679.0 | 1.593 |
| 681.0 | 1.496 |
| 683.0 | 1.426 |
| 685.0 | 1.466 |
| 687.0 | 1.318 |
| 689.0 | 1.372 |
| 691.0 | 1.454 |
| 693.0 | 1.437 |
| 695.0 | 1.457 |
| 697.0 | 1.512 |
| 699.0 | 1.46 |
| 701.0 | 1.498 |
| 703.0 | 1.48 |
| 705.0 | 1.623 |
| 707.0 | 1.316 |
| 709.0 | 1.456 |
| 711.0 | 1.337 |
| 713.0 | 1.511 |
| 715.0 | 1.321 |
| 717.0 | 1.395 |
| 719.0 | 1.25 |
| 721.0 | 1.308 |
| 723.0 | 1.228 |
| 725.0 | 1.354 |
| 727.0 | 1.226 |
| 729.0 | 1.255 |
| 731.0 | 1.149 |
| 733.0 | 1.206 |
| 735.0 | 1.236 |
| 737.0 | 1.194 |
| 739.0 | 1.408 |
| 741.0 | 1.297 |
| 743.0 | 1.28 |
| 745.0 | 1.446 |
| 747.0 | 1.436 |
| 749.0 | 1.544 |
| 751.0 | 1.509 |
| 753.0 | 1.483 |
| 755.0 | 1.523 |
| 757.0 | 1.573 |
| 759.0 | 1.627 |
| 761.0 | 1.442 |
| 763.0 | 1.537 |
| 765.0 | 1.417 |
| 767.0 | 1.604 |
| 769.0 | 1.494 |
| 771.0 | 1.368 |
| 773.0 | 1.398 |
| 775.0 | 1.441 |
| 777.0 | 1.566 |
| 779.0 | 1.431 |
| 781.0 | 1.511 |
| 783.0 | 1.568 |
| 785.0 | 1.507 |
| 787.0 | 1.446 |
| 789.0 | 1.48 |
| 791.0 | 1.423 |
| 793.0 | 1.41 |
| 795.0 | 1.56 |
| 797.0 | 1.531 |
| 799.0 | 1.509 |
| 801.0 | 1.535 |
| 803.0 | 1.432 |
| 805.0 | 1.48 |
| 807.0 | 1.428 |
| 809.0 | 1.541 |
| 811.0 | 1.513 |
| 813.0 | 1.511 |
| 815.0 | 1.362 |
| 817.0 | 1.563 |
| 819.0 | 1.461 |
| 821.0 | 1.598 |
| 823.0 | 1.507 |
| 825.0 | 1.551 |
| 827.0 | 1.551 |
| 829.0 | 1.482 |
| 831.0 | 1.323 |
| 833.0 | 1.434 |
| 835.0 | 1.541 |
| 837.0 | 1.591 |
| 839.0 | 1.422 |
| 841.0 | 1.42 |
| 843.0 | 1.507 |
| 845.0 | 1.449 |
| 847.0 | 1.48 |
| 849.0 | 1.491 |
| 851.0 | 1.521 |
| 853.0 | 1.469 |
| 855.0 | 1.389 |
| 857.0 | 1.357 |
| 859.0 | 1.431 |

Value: -2.74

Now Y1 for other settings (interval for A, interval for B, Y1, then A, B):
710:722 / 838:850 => -2.64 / 1.35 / 1.46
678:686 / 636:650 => -2.78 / 1.50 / 1.48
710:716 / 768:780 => -2.69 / 1.39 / 1.45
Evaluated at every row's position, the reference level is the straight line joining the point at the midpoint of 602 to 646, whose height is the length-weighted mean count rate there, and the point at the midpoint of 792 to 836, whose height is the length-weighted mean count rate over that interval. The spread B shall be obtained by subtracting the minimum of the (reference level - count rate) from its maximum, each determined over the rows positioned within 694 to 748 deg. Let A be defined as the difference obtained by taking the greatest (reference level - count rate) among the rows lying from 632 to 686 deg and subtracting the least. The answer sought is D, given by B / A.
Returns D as 2.0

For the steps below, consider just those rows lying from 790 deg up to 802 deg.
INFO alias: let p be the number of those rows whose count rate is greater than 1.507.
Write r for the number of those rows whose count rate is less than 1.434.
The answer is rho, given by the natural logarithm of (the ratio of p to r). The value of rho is 0.7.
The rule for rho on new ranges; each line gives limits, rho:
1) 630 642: 1.1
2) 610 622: 0.4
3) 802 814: 0.4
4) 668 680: 0.0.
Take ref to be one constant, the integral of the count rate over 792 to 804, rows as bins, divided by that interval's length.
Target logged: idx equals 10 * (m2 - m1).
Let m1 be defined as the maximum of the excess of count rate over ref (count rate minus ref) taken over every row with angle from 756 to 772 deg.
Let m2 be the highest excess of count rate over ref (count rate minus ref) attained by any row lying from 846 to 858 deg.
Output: -1.06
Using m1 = 0.131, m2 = 0.02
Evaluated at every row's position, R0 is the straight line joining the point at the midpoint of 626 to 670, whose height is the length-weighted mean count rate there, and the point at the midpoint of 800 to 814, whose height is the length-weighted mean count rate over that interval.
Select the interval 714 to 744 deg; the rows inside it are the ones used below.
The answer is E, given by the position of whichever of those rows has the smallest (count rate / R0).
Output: 731.0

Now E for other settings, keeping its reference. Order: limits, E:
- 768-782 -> 771.0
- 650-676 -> 669.0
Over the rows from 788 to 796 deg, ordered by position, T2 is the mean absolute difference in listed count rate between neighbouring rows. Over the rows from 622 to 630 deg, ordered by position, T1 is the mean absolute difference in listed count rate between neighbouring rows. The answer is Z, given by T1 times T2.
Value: 0.0042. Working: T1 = 0.057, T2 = 0.073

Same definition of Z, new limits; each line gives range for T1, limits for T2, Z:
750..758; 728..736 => 0.0025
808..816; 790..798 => 0.0038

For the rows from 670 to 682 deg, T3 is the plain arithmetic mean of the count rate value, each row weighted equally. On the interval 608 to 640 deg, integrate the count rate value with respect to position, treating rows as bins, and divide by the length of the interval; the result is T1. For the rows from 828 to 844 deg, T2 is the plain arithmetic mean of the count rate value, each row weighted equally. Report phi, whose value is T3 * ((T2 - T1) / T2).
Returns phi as -0.05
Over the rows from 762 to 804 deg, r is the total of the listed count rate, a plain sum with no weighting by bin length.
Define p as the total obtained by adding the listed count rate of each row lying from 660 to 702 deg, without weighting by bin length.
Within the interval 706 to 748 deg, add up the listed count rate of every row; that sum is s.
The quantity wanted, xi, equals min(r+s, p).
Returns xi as 30.8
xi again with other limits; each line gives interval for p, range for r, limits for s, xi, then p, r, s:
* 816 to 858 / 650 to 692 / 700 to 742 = 31.1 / 31.1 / 30.7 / 28.0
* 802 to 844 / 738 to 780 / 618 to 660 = 31.2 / 31.2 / 30.8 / 31.4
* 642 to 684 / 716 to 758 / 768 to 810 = 30.9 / 30.9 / 28.3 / 31.1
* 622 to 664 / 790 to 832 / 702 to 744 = 31.5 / 31.5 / 31.3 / 27.8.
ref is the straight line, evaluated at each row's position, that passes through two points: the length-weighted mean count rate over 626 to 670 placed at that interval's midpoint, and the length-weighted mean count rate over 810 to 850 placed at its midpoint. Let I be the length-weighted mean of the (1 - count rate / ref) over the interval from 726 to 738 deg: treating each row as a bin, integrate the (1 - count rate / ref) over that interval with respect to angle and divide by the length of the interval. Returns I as 0.19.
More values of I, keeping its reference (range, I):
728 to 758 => 0.08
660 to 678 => 0.00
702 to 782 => 0.06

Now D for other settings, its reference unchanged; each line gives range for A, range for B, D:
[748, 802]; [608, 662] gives 1.1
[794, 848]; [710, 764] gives 1.8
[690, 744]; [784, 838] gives 0.6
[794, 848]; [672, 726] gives 1.4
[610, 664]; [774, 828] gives 0.8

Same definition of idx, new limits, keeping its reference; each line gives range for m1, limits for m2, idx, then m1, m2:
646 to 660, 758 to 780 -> 1.10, 0.021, 0.13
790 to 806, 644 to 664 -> -0.05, 0.064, 0.06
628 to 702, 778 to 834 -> -0.21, 0.123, 0.10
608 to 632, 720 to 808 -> -0.17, 0.148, 0.13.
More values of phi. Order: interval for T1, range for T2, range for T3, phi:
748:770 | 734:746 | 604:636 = -0.25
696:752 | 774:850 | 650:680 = 0.12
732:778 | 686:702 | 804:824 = 0.00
